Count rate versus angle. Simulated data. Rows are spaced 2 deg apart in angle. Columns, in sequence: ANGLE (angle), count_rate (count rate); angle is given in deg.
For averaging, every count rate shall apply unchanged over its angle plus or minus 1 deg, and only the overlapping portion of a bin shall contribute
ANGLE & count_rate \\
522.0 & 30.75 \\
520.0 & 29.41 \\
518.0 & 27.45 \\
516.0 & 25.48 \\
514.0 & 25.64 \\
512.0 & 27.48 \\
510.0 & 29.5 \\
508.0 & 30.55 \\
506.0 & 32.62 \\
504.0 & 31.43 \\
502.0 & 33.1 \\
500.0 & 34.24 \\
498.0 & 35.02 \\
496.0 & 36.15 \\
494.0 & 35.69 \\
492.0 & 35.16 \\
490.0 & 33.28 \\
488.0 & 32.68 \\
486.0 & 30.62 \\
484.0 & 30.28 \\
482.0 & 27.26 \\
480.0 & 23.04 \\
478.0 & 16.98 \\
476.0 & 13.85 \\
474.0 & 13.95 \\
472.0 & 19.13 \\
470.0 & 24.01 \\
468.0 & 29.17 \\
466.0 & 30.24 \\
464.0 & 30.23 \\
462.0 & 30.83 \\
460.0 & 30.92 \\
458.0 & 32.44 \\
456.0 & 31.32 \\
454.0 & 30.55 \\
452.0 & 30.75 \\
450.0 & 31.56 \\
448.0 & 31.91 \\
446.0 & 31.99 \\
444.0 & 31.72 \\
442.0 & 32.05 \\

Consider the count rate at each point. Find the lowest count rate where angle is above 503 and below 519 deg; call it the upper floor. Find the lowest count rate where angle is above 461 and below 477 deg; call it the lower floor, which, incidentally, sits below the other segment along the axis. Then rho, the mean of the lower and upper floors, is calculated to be 20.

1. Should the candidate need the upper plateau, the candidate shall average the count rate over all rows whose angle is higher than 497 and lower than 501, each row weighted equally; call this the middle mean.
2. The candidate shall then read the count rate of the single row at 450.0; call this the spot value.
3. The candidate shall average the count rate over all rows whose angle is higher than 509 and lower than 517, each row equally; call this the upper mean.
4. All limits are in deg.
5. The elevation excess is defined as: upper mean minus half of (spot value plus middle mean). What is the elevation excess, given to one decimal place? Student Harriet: -6.1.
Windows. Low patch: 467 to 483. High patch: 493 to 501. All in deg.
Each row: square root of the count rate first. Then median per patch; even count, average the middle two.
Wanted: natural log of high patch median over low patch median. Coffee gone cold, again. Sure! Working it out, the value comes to 0.26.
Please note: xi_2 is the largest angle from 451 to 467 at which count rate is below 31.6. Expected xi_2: 466.0 deg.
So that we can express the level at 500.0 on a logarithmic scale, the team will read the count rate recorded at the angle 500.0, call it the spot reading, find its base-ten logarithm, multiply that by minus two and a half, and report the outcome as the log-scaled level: -3.84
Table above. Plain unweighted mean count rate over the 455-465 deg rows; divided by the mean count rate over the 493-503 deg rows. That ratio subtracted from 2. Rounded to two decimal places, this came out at 1.11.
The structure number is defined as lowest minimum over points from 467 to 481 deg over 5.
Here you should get 2.8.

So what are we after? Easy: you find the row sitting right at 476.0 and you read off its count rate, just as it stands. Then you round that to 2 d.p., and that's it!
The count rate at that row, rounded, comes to 13.85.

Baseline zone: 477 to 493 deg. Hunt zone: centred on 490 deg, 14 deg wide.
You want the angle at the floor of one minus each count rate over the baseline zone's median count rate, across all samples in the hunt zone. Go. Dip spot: 496.0 deg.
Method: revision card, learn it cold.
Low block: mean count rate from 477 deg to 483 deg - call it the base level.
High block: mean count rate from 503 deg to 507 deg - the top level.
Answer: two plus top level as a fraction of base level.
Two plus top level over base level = 3.4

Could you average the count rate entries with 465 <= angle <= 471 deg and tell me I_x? 27.8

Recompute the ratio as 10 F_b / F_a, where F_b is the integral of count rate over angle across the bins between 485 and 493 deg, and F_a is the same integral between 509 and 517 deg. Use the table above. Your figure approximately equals 12.2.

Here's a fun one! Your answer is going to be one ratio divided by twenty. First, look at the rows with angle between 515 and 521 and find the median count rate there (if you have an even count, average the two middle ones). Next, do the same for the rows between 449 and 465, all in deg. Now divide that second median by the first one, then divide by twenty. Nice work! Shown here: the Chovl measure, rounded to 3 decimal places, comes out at 0.056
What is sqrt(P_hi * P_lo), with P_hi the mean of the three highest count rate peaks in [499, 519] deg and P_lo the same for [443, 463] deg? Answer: 32.7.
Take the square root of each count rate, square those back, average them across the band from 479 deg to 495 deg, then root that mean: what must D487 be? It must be 5.57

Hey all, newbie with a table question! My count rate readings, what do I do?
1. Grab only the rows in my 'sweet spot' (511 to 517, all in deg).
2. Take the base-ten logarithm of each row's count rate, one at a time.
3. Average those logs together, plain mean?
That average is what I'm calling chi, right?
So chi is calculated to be 1.42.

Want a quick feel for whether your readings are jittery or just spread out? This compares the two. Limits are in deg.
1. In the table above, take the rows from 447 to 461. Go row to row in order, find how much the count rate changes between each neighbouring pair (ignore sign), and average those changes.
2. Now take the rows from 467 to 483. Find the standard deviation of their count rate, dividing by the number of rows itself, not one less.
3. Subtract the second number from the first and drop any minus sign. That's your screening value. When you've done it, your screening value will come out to 4.7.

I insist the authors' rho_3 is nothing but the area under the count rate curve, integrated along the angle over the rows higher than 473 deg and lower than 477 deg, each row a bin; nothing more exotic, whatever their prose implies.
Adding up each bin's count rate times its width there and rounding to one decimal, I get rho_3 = 55.6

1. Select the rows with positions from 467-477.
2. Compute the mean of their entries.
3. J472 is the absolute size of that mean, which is 20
